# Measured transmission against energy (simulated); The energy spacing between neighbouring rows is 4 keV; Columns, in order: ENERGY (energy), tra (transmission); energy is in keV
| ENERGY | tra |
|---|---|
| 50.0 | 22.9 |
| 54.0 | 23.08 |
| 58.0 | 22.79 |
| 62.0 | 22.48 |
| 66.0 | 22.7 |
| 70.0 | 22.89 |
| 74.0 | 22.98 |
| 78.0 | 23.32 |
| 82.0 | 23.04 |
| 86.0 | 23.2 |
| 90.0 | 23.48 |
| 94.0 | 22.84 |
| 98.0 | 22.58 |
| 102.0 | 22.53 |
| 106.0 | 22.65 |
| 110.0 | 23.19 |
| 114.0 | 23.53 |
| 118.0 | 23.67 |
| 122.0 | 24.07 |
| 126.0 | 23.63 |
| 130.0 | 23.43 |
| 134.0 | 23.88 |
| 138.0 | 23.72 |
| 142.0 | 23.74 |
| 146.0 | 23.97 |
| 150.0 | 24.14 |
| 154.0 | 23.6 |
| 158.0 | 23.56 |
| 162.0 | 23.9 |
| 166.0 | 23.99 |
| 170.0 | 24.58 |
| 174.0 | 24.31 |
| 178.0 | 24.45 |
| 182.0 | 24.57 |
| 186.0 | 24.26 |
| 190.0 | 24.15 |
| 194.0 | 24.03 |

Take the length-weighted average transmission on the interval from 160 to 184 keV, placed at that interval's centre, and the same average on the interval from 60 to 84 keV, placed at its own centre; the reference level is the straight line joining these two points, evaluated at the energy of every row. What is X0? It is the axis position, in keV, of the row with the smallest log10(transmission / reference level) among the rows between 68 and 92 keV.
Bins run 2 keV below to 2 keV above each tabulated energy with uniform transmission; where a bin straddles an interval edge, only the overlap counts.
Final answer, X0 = 82.0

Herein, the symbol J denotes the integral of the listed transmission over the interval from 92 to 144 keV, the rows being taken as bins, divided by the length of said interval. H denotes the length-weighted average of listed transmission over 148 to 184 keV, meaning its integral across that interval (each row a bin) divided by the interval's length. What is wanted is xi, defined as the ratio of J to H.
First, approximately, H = 24.1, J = 23.3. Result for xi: 0.97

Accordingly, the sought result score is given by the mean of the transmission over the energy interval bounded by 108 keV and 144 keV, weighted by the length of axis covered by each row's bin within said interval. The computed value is 23.7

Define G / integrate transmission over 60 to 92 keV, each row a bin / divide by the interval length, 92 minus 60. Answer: 23.0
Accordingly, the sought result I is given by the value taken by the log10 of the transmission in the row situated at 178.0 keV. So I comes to 1.39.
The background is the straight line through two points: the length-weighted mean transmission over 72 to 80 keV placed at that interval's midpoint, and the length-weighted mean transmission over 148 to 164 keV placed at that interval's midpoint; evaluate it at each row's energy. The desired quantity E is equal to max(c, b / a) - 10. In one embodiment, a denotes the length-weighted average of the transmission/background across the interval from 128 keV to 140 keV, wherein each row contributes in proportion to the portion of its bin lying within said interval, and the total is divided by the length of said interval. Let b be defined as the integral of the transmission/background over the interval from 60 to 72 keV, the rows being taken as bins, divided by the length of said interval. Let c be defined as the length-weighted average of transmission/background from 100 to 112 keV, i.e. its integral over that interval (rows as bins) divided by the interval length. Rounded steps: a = 1.00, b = 0.98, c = 0.97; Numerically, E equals -9.019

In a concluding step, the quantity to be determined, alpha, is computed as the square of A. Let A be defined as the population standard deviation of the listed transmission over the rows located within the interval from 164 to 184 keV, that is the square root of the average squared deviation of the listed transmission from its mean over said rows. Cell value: 0.048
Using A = 0.218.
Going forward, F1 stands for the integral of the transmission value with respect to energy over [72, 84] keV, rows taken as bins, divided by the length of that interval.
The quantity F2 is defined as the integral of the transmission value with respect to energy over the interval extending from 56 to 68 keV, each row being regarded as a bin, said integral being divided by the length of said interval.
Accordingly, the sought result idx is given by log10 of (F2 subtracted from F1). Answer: -0.3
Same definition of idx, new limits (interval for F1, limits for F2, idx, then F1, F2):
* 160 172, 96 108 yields 0.2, 24.16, 22.6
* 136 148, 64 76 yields 0.0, 23.81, 22.9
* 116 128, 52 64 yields 0.0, 23.79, 22.8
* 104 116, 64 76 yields -0.6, 23.12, 22.9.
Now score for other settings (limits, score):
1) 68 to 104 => 23.0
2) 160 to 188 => 24.3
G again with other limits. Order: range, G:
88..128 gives 23.2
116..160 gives 23.8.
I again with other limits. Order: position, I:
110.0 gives 1.37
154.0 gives 1.37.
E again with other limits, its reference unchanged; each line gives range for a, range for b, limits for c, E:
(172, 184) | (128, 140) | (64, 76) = -9.011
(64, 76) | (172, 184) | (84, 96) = -8.970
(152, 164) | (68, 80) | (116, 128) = -8.989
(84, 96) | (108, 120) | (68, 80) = -8.996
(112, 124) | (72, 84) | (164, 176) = -8.984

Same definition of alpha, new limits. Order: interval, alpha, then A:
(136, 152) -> 0.030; 0.173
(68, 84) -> 0.026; 0.161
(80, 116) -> 0.126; 0.355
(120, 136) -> 0.059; 0.243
